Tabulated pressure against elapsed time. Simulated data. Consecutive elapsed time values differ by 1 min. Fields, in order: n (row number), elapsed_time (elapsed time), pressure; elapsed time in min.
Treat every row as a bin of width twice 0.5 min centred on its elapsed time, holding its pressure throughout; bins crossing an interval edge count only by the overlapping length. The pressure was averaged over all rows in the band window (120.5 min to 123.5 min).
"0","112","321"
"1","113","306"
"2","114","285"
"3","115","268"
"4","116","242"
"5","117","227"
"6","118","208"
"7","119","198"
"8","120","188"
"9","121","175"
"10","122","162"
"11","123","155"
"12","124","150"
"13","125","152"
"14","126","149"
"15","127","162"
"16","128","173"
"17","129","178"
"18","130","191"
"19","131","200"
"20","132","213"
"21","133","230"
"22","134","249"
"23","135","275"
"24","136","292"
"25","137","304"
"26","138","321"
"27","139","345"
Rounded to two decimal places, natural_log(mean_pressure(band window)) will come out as 5.10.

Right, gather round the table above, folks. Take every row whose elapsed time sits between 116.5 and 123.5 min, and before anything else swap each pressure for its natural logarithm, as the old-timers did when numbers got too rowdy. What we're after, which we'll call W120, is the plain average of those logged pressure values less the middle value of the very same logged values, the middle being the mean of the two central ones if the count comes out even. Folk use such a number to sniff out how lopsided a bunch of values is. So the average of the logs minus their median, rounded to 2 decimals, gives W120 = -0.01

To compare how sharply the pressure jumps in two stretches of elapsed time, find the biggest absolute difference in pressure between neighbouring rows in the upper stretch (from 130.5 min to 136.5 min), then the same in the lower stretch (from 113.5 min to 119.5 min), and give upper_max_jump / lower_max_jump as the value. 1.0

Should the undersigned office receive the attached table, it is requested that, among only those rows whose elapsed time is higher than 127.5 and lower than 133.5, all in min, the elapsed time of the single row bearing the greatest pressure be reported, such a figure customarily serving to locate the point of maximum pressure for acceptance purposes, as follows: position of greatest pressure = 133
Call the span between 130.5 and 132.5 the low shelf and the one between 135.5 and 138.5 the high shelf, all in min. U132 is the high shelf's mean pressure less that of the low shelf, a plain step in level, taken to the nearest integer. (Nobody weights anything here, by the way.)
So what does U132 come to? 99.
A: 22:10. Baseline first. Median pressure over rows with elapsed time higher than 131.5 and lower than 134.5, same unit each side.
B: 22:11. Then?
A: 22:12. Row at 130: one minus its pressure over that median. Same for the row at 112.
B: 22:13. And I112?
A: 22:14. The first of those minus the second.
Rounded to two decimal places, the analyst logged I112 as 0.57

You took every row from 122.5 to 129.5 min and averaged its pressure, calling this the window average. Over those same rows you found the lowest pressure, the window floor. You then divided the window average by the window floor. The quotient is 1.07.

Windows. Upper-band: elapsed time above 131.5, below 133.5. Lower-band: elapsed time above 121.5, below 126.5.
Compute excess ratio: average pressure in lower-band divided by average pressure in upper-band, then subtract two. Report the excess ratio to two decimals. -1.31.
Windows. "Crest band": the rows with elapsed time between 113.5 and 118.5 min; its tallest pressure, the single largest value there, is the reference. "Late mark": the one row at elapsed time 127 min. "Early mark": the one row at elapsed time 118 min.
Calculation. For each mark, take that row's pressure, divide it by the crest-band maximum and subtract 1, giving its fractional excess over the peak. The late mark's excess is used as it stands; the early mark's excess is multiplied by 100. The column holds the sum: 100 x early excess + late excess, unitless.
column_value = -27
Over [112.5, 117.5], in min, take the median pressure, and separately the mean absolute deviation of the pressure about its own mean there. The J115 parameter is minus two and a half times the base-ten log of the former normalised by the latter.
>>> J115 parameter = -2.58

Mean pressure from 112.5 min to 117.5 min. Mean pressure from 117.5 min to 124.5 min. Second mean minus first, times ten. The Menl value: -890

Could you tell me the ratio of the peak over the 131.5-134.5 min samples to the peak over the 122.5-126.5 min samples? 1.6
